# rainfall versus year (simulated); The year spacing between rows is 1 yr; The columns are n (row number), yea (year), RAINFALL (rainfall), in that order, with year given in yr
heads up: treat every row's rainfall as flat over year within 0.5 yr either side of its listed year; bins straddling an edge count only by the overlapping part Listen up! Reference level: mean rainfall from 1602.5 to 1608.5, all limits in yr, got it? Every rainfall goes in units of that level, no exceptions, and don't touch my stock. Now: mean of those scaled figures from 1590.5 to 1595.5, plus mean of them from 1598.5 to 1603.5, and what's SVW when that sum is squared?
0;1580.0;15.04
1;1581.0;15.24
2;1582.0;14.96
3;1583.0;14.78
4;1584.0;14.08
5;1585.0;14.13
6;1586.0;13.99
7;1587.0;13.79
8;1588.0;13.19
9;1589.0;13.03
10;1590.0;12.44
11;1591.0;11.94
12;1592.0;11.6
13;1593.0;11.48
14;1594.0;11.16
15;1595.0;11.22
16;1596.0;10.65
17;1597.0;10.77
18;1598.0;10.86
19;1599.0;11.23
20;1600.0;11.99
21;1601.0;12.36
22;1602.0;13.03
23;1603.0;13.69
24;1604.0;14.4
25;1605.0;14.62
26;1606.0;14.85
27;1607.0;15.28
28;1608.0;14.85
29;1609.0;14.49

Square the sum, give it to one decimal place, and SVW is 2.7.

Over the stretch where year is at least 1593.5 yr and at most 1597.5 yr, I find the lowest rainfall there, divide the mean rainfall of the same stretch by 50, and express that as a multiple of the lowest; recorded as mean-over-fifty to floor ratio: 0.0206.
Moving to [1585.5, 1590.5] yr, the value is 0.0214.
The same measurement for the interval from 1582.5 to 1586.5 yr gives 0.0204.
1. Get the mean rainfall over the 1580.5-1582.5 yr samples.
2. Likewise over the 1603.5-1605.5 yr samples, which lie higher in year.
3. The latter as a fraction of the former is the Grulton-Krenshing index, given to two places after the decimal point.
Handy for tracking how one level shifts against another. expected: 0.96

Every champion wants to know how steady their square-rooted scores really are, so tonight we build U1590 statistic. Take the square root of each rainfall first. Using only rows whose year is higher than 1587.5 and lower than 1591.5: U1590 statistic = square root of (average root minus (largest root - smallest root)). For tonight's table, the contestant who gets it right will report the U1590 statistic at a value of 1.84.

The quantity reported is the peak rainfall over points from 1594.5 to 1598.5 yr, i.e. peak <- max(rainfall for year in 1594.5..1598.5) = 11.22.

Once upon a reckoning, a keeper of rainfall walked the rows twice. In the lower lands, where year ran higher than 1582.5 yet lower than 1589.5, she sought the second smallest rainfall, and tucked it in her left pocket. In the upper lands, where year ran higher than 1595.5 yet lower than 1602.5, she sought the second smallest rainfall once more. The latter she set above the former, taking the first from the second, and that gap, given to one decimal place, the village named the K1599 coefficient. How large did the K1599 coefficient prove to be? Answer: -2.4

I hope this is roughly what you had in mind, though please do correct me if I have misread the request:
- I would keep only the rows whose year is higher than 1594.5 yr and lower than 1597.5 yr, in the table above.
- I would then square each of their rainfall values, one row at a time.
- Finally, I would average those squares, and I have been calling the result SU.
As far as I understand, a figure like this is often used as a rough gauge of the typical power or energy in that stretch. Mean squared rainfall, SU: 118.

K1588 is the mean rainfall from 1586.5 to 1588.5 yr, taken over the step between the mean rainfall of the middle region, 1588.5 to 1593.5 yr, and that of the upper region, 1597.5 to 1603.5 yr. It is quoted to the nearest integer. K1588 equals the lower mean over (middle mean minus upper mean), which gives -142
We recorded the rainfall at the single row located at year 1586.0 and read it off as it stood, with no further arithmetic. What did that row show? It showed 13.99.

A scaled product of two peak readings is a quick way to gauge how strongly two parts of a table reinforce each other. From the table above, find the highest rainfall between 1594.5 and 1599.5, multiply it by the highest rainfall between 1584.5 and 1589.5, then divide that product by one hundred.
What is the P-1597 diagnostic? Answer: 1.6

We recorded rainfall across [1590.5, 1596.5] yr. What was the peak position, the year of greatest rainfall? 1591.0 yr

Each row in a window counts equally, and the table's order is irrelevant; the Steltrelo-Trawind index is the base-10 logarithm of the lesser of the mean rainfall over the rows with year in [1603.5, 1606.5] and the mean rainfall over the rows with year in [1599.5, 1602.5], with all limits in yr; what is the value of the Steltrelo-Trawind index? 1.10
